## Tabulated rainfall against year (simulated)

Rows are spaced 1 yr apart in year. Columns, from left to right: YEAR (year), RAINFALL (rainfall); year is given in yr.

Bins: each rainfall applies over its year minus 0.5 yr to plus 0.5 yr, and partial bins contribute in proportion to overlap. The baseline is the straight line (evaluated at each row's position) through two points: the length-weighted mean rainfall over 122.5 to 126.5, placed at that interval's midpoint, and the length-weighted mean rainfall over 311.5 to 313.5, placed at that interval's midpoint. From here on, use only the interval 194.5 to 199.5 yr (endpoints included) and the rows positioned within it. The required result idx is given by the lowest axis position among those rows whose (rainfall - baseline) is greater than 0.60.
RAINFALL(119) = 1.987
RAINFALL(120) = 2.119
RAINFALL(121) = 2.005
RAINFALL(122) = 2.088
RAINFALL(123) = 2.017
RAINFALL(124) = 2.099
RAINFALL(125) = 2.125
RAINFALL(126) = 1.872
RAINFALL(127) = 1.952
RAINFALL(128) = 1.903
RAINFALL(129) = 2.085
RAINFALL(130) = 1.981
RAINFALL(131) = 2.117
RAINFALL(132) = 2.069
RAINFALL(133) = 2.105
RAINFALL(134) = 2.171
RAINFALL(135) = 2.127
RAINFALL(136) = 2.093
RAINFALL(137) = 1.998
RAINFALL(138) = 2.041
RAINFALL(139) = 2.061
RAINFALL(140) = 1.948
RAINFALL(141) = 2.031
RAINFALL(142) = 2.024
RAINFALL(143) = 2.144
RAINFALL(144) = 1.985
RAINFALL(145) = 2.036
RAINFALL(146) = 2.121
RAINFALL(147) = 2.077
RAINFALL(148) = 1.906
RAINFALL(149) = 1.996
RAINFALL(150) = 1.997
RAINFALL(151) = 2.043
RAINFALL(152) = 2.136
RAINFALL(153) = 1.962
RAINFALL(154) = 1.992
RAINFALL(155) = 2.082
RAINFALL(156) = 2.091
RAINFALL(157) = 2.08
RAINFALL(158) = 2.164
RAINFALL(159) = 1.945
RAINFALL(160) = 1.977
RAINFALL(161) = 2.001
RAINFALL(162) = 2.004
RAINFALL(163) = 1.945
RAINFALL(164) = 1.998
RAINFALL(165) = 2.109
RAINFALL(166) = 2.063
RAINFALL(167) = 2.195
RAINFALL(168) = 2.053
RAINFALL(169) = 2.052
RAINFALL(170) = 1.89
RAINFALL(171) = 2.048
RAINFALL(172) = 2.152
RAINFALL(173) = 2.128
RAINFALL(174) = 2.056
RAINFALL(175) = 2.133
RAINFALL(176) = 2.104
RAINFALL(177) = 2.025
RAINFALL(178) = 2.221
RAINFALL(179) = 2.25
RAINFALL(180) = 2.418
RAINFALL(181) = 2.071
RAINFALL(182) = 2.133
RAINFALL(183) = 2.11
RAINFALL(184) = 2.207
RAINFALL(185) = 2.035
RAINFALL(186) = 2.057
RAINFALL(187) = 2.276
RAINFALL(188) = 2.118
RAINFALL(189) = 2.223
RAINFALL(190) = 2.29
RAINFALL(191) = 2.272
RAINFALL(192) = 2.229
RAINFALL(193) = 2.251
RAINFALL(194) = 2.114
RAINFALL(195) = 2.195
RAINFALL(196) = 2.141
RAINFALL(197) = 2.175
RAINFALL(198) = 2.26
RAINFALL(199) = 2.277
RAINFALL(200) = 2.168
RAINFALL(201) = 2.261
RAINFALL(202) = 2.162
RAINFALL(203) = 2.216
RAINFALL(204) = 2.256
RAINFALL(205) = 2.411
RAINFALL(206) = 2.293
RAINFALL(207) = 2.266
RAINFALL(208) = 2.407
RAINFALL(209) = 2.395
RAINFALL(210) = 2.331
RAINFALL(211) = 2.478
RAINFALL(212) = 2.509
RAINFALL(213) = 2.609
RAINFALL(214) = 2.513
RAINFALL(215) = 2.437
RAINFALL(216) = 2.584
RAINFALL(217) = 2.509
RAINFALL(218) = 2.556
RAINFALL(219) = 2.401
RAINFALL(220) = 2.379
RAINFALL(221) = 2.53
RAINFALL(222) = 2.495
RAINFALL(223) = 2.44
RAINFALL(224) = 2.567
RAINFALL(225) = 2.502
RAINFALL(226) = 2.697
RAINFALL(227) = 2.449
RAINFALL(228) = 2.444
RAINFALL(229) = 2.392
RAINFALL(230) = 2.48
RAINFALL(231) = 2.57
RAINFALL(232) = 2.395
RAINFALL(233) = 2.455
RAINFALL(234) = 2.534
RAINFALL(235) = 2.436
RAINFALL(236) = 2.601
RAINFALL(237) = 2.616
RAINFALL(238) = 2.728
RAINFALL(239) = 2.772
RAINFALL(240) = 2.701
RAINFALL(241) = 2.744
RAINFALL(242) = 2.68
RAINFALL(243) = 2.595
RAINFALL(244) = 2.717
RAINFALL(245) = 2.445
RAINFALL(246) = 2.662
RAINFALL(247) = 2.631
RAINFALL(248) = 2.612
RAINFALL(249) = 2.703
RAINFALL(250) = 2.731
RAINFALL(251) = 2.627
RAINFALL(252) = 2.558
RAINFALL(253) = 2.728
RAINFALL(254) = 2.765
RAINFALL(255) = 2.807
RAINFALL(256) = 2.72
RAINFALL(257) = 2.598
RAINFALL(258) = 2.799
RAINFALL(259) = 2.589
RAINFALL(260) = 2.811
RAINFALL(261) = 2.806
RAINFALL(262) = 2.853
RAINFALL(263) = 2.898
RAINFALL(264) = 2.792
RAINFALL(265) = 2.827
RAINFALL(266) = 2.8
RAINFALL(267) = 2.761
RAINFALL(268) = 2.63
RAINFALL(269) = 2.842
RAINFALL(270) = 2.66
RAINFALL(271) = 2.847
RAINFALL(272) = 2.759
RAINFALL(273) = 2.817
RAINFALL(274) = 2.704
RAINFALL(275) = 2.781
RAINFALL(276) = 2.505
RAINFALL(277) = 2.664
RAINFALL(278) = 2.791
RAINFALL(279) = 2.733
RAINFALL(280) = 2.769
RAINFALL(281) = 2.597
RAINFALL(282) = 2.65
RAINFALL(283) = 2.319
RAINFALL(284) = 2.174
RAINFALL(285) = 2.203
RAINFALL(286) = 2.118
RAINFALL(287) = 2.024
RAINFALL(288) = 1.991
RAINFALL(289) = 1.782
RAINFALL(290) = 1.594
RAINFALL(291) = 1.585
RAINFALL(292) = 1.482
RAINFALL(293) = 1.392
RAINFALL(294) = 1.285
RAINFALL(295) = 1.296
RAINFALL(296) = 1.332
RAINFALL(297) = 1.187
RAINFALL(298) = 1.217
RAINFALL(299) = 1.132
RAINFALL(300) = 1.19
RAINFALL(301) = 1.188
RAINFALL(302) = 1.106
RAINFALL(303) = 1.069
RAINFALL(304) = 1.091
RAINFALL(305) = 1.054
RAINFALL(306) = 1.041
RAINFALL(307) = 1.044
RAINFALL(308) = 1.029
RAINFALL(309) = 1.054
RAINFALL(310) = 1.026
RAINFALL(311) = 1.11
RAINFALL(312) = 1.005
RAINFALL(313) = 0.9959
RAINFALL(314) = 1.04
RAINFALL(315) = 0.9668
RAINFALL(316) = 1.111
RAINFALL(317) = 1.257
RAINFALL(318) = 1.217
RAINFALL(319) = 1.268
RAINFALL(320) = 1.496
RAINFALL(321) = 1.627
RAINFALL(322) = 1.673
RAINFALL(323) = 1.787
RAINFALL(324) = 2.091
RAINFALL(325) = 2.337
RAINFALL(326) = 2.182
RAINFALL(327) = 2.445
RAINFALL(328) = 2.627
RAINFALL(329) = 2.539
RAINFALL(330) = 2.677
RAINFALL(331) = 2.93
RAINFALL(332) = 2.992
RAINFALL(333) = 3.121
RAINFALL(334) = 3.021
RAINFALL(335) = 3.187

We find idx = 198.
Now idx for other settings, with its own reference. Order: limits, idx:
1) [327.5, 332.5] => 328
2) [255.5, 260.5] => 256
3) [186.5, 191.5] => 190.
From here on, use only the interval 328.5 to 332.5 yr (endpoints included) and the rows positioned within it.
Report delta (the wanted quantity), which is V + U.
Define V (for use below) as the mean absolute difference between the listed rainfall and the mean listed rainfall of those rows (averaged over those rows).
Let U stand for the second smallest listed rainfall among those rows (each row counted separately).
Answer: 2.9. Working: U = 2.677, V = 0.18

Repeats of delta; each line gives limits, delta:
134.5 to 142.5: 2.0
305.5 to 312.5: 1.0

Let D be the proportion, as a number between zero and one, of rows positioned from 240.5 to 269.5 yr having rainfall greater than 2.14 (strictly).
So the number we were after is 1.0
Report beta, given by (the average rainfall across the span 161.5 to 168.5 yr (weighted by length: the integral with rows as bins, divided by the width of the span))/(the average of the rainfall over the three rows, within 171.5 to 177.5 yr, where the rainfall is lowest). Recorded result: 1.00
